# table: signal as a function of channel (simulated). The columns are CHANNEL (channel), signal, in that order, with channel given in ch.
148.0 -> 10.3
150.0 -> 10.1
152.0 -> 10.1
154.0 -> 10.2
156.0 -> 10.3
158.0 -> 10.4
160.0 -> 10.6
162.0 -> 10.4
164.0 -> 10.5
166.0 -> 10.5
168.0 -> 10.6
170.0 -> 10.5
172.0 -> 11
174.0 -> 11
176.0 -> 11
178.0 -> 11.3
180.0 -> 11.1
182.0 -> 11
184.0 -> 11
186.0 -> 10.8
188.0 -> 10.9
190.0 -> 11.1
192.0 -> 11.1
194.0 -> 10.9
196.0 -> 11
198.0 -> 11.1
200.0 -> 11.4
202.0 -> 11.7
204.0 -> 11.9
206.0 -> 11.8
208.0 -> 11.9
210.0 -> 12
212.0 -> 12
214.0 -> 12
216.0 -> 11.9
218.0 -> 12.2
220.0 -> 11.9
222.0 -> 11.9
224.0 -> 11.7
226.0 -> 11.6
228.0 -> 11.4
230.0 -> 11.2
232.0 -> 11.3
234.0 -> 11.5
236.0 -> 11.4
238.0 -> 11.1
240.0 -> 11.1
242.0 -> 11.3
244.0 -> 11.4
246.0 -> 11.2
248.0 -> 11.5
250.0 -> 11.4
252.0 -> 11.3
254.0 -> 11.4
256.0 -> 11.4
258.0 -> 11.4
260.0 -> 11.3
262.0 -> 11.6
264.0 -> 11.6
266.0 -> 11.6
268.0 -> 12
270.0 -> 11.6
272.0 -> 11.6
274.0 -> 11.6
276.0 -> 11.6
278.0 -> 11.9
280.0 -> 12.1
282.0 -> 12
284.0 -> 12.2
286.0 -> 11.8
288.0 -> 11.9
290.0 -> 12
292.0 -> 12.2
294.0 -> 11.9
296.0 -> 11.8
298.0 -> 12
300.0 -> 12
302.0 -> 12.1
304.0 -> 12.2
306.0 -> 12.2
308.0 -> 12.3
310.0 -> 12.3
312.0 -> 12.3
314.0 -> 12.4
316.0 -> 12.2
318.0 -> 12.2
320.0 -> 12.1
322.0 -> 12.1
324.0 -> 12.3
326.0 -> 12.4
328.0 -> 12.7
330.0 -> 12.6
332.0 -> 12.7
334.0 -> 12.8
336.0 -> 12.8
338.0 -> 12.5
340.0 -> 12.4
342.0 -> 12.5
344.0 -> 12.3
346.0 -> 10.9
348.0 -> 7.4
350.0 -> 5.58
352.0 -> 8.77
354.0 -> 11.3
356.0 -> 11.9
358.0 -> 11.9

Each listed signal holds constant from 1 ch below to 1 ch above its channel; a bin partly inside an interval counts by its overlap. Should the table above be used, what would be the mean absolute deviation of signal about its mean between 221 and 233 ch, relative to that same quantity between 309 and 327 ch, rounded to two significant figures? 2.3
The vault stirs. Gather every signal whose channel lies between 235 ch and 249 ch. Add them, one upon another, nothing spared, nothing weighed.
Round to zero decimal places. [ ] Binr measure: 79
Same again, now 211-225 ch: 84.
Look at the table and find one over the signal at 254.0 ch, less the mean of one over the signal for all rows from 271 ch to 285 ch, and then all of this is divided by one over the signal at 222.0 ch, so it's 0.04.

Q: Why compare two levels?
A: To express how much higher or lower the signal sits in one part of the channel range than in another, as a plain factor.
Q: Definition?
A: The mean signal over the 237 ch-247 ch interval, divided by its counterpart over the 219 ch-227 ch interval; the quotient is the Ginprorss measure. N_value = 0.95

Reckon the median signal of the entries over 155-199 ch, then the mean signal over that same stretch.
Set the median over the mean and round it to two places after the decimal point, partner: 1.01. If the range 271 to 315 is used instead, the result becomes 1.00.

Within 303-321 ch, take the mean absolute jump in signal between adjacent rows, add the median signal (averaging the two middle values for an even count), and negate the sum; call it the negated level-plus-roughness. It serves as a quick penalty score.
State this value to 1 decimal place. -12.3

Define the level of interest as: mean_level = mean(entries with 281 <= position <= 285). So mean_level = 12.1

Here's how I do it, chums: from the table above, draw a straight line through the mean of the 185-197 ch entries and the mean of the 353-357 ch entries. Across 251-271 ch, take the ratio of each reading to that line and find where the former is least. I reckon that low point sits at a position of 260.0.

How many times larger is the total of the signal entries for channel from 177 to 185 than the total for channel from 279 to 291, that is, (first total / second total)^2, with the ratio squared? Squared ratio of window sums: 0.4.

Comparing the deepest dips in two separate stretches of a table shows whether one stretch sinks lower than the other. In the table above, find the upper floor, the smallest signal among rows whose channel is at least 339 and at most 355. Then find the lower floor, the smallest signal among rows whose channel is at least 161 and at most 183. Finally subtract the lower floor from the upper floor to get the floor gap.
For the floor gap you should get -4.8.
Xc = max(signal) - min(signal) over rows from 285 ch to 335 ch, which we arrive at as 1.00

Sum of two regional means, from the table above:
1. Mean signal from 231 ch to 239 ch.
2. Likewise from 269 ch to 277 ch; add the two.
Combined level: 22.9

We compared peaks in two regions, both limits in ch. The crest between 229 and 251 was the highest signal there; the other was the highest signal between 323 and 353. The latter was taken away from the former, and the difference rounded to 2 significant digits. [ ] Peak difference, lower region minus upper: -1.3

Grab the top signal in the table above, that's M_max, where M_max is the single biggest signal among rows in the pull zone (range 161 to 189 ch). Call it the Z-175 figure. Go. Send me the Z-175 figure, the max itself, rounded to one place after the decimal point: 11.3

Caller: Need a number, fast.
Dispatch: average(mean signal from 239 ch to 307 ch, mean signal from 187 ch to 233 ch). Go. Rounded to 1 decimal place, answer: 11.6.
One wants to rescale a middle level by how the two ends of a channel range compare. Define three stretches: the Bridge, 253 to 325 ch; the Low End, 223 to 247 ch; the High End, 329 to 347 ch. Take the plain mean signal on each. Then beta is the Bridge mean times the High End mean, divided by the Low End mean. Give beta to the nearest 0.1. 13.0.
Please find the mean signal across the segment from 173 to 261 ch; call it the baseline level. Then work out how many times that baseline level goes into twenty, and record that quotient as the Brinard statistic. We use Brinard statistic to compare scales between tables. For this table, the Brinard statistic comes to 1.75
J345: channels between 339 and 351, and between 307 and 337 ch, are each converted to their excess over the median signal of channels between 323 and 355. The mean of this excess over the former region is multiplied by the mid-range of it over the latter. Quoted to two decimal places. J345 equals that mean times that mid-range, -0.11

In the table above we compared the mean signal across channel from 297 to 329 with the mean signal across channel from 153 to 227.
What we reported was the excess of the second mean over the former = -1.0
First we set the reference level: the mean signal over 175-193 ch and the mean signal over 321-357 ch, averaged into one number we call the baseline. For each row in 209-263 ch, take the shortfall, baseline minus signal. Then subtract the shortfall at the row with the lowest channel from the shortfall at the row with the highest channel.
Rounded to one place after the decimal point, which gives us 0.4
